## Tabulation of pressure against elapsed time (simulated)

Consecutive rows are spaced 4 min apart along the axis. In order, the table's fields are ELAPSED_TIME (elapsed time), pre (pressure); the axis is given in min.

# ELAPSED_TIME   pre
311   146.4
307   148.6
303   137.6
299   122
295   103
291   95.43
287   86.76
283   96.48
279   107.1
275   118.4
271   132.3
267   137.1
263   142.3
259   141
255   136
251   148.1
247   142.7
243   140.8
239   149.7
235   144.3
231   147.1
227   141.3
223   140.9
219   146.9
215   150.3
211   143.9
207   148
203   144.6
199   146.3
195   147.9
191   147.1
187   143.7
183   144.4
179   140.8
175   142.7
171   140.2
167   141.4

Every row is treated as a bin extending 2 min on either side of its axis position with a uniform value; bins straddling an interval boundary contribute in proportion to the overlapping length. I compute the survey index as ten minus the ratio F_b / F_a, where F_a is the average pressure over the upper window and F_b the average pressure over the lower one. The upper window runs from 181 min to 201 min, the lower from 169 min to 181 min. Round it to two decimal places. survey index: 9.03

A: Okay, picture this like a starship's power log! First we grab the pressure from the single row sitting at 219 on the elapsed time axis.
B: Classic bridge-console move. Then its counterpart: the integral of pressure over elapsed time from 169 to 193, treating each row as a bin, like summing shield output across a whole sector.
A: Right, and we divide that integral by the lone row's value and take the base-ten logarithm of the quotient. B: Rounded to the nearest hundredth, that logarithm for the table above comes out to 1.37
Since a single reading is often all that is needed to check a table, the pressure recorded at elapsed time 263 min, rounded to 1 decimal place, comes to 142.3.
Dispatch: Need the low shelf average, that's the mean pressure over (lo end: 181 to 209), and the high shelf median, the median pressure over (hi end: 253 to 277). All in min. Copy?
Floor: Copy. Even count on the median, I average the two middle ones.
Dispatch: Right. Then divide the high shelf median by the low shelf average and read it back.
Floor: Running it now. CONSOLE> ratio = 0.94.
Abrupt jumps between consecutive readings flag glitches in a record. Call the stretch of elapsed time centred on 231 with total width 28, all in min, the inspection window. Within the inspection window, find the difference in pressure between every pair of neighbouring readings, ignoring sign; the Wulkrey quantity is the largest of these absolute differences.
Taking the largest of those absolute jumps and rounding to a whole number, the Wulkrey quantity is 9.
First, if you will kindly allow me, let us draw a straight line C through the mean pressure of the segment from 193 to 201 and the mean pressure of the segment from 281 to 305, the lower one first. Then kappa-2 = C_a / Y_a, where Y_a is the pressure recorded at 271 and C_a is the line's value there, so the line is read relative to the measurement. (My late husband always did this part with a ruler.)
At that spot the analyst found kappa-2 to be 0.88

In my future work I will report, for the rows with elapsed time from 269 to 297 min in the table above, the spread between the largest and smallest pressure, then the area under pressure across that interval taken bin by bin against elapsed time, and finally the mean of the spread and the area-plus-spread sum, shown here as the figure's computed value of 1524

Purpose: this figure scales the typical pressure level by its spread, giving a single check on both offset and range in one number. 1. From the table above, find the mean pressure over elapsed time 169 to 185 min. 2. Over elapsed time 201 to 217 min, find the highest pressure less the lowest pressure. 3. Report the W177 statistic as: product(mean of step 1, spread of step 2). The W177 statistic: 909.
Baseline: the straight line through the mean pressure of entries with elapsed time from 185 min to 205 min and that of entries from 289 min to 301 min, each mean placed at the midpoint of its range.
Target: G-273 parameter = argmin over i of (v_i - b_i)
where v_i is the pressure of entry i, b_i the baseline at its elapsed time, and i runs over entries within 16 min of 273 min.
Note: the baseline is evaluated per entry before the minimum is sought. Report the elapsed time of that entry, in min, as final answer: 287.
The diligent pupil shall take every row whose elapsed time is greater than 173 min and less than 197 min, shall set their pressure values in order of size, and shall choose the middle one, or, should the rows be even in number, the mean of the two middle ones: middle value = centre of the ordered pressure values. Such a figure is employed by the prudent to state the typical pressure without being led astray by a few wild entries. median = 144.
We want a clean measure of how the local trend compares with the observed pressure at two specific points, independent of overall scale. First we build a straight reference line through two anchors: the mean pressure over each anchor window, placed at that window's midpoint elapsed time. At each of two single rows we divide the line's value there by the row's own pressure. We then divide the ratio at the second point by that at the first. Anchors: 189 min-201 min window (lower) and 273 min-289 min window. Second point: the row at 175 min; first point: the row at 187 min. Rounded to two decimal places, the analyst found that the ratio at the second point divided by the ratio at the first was 1.05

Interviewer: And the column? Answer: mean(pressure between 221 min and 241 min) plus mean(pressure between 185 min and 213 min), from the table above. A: 291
